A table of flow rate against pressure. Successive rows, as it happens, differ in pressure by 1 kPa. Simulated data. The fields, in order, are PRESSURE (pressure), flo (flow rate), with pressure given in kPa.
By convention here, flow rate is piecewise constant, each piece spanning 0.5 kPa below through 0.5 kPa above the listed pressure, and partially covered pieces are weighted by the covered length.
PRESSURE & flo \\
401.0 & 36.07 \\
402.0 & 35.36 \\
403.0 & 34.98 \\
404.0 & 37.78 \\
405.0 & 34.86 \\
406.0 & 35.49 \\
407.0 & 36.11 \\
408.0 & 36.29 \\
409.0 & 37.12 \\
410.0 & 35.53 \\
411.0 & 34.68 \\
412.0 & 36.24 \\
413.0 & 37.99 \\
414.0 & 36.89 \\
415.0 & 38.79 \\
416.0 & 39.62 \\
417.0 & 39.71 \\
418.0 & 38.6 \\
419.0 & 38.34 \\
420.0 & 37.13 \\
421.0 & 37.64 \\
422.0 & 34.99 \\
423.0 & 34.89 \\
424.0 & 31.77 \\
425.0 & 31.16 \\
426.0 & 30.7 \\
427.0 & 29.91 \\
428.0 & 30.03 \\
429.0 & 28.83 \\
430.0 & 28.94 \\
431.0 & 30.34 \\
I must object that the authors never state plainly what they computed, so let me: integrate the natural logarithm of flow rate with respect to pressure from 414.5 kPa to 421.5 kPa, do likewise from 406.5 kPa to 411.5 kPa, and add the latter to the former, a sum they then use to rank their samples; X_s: 43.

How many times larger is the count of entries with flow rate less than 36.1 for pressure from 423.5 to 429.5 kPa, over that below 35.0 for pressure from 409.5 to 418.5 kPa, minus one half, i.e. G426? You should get 5.5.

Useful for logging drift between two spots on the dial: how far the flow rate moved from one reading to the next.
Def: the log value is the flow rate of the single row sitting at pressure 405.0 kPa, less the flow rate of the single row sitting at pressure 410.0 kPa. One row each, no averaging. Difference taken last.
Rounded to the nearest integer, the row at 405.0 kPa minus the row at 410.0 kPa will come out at -1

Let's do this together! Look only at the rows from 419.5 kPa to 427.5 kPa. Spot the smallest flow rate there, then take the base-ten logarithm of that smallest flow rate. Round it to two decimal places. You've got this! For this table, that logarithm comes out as 1.48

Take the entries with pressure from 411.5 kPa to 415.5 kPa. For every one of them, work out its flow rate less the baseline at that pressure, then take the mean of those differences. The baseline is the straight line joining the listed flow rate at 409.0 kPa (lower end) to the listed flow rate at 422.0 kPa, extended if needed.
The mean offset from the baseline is 1.1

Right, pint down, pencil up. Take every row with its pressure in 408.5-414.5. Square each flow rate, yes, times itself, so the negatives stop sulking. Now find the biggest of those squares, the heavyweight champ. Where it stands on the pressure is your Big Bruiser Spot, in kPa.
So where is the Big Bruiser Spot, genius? 413.0 kPa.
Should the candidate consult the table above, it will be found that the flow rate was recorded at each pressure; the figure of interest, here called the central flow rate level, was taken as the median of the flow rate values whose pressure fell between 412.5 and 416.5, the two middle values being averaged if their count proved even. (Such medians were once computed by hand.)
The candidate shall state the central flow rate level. 38.4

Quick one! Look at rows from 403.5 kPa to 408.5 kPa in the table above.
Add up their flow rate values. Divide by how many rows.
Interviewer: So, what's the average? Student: 36.1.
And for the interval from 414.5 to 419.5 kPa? 39.0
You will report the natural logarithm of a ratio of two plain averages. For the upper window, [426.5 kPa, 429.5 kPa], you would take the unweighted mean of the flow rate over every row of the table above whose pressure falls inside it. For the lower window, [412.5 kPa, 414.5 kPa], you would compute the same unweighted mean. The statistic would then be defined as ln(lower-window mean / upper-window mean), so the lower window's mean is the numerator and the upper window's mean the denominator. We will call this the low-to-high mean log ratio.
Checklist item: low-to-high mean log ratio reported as 0.24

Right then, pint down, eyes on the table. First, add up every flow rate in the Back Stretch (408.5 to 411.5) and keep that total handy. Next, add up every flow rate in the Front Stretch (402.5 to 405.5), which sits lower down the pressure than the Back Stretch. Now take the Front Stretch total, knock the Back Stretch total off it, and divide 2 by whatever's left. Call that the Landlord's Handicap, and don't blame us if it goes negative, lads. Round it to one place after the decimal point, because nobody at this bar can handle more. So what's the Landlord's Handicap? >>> 6.9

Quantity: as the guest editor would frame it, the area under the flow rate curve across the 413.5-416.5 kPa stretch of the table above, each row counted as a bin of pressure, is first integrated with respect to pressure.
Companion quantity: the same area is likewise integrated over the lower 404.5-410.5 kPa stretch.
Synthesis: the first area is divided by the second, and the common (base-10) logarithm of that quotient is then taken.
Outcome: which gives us -0.3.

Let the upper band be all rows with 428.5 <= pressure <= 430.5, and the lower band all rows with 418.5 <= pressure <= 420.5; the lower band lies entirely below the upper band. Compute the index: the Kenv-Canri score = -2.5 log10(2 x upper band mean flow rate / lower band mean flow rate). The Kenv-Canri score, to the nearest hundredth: -0.46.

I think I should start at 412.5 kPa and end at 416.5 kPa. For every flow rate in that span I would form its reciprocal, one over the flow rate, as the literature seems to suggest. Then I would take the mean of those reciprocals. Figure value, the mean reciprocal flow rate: 0.0261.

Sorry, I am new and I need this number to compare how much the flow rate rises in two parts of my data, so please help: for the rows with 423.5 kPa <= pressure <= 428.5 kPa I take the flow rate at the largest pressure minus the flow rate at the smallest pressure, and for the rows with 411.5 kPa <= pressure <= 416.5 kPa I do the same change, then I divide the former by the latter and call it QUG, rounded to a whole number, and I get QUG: -1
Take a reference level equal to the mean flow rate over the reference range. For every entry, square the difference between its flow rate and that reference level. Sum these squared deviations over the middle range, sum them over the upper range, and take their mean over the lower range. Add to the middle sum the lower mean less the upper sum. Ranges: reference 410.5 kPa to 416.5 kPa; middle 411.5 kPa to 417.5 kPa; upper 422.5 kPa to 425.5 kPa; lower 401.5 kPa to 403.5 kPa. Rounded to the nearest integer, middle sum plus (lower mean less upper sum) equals -57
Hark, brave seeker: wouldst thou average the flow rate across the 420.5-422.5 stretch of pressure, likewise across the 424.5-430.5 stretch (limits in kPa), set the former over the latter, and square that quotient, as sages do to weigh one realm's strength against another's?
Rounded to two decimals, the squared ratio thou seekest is 1.47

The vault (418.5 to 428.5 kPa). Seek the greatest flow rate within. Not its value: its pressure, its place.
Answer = 419.0 kPa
